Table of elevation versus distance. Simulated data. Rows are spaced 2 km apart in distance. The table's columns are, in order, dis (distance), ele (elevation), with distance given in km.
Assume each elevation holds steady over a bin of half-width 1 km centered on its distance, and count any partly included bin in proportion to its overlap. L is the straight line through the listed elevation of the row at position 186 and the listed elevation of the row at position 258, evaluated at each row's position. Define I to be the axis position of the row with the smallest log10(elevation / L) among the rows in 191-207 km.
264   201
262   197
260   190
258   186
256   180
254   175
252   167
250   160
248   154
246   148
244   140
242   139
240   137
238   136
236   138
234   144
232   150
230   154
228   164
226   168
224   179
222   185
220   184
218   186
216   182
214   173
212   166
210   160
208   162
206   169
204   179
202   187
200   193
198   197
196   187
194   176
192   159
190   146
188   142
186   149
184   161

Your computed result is 192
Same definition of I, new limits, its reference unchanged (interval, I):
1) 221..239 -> 238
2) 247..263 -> 248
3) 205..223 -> 210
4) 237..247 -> 238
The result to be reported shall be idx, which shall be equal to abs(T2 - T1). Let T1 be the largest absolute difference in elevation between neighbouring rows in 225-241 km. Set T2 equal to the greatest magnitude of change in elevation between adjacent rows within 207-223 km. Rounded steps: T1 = 10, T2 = 9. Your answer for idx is 1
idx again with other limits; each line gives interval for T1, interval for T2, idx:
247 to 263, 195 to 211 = 2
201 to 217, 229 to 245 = 4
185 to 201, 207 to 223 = 8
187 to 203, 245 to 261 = 9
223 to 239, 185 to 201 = 6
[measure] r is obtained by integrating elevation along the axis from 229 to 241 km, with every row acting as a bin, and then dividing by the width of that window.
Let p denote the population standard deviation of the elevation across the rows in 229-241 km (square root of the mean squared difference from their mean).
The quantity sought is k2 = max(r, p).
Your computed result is 143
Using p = 6.8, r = 143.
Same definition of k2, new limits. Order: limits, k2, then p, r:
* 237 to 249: 142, 6.5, 142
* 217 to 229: 178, 8.6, 178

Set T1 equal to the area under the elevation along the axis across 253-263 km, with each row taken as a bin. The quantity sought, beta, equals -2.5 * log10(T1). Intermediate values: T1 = 1856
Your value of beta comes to -8.17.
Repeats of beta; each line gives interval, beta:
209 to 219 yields -8.10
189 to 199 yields -8.10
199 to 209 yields -8.13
